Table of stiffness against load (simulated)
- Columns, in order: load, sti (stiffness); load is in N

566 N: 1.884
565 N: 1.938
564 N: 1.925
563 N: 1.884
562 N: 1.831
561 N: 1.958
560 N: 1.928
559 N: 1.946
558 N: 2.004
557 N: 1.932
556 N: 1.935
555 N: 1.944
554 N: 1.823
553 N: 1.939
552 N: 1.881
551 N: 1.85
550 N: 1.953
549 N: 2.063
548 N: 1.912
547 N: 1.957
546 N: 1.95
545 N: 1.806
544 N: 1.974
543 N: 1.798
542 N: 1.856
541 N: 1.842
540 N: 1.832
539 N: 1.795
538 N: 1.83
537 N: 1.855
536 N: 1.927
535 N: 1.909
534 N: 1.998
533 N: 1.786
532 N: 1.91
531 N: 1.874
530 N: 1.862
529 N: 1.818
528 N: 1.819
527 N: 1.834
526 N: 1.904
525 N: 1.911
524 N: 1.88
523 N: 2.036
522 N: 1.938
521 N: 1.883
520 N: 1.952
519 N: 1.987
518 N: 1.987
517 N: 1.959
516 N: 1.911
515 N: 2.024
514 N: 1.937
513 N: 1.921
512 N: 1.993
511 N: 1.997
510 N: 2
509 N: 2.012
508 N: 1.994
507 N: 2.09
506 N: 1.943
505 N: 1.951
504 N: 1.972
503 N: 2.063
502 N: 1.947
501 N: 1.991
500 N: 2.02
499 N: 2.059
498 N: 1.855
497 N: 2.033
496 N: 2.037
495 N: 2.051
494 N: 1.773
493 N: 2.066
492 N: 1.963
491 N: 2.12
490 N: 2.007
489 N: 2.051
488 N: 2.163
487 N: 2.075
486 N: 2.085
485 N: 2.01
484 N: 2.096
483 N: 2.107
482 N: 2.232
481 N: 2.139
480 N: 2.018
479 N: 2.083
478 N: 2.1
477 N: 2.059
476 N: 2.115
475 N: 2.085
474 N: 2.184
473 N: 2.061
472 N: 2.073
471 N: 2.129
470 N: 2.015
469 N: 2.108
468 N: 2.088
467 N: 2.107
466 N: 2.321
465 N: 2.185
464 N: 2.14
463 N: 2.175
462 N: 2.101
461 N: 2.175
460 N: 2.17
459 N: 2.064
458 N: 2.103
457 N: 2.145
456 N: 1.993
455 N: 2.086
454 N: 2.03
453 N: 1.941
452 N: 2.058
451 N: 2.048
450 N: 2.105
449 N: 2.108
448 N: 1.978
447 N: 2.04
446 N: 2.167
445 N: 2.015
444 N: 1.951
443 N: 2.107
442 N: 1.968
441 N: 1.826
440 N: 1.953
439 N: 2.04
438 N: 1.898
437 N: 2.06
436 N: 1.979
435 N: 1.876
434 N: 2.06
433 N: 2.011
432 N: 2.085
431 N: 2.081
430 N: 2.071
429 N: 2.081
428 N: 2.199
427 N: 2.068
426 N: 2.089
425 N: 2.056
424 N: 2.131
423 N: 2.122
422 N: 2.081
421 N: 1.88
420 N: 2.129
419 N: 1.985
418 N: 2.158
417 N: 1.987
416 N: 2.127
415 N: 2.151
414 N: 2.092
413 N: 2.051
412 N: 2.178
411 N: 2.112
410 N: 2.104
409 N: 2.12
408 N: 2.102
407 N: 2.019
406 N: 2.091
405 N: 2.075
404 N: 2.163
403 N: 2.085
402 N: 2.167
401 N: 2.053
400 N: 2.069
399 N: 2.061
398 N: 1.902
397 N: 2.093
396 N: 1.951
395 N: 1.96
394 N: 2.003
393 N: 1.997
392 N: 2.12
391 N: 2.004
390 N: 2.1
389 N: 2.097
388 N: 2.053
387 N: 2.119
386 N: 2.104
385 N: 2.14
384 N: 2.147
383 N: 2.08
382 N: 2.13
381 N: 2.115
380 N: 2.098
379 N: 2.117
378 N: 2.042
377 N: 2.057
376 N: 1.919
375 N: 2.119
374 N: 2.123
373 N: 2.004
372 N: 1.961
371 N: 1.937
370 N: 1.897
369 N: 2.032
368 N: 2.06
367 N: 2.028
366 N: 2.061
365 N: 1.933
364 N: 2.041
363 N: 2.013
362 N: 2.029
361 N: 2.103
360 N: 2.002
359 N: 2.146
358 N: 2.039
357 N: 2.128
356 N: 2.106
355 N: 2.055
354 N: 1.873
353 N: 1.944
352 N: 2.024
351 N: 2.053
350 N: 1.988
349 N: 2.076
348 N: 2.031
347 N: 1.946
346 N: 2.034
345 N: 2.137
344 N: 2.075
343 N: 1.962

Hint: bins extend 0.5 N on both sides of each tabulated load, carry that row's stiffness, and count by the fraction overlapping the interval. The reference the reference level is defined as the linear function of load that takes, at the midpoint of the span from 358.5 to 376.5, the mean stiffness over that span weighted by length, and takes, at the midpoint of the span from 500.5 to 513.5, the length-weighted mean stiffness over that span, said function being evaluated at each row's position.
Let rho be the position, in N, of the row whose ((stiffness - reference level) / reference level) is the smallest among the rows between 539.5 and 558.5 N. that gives 543 N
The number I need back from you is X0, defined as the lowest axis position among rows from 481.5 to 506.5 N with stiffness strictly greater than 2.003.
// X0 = 482 N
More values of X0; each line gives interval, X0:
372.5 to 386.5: 373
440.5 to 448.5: 443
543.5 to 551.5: 549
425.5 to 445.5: 426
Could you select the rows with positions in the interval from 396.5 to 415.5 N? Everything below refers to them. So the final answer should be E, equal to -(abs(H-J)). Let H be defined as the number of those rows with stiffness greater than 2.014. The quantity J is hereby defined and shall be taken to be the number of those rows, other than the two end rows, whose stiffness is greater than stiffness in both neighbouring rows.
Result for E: -12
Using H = 18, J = 6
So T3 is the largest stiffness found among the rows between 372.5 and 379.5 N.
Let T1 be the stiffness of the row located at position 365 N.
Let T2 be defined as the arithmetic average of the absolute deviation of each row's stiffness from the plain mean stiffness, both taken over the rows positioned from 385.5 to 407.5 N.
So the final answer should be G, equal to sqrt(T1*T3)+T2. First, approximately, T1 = 1.933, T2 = 0.053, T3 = 2.123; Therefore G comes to 2.08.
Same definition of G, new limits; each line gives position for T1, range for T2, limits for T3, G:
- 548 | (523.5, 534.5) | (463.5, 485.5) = 2.15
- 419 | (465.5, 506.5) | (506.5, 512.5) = 2.10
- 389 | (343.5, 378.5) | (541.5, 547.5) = 2.09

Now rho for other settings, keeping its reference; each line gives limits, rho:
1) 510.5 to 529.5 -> 529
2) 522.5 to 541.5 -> 533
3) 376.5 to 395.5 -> 395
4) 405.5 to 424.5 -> 421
